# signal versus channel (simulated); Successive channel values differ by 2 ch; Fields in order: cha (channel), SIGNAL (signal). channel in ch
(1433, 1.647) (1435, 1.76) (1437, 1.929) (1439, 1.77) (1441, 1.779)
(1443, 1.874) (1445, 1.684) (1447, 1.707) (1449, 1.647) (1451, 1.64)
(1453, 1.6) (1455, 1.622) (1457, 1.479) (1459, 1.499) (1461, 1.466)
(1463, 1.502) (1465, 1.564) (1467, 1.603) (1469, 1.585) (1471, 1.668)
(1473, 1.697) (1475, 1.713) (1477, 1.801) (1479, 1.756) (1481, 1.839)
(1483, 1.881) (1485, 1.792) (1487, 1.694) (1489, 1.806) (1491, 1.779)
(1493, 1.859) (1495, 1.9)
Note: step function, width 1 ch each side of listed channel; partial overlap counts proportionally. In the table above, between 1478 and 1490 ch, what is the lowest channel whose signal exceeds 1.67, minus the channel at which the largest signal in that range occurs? -4 ch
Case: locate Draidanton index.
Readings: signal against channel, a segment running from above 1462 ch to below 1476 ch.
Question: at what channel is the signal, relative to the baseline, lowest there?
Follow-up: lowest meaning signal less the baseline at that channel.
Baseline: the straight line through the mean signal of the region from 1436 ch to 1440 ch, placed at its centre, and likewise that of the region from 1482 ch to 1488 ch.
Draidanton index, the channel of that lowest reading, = 1463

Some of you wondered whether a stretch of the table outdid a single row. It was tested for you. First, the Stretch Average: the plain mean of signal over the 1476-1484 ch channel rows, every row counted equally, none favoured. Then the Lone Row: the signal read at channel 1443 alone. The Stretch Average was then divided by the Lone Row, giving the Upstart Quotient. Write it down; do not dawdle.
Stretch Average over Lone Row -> 0.97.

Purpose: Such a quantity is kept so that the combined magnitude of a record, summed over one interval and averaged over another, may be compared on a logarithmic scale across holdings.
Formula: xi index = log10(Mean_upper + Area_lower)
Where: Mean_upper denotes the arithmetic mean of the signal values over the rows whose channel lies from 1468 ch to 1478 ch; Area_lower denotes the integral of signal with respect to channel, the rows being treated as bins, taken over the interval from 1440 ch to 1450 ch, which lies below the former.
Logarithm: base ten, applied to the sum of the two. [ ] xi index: 1.28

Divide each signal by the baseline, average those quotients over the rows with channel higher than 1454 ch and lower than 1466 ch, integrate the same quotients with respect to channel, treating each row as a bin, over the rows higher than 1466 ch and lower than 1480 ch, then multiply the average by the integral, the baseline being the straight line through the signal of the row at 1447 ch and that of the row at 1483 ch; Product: 11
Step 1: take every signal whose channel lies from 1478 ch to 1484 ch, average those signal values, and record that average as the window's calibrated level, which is 1.83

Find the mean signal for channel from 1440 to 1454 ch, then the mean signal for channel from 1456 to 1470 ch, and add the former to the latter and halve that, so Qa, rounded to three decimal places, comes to 1.616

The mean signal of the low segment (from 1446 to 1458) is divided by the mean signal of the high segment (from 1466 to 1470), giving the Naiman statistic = 1.01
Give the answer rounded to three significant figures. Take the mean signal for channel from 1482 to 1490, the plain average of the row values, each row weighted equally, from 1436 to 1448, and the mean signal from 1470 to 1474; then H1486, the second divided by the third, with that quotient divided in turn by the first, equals 0.593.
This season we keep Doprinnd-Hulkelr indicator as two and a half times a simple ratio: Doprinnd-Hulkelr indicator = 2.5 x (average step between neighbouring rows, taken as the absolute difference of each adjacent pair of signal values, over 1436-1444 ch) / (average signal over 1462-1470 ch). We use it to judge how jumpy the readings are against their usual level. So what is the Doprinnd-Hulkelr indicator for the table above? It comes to 0.14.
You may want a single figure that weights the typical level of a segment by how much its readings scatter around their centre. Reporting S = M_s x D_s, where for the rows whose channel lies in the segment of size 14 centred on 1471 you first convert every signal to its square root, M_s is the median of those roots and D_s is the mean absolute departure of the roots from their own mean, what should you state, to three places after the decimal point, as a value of 0.033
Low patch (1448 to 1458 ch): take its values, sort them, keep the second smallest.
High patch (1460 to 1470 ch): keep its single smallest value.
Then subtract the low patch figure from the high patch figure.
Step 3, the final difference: -0.1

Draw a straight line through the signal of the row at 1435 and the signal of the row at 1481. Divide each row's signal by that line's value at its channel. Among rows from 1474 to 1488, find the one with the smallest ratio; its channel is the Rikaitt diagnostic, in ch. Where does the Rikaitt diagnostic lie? 1487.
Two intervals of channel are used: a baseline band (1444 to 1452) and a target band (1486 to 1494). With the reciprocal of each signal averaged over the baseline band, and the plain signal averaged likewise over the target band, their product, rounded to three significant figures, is 1.07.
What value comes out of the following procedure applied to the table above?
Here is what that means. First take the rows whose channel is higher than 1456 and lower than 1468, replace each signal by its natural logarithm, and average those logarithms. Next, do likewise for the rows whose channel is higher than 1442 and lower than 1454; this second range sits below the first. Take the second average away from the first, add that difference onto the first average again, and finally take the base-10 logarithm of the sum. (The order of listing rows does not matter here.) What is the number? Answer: -0.51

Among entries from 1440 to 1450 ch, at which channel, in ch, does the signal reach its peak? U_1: 1443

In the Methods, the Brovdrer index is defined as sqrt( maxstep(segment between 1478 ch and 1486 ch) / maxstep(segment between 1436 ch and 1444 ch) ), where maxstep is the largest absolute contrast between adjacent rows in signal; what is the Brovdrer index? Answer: 0.75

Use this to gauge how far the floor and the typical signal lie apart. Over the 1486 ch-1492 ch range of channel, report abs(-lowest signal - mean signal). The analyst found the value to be 3.45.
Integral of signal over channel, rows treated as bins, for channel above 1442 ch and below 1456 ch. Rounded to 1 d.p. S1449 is 23.5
